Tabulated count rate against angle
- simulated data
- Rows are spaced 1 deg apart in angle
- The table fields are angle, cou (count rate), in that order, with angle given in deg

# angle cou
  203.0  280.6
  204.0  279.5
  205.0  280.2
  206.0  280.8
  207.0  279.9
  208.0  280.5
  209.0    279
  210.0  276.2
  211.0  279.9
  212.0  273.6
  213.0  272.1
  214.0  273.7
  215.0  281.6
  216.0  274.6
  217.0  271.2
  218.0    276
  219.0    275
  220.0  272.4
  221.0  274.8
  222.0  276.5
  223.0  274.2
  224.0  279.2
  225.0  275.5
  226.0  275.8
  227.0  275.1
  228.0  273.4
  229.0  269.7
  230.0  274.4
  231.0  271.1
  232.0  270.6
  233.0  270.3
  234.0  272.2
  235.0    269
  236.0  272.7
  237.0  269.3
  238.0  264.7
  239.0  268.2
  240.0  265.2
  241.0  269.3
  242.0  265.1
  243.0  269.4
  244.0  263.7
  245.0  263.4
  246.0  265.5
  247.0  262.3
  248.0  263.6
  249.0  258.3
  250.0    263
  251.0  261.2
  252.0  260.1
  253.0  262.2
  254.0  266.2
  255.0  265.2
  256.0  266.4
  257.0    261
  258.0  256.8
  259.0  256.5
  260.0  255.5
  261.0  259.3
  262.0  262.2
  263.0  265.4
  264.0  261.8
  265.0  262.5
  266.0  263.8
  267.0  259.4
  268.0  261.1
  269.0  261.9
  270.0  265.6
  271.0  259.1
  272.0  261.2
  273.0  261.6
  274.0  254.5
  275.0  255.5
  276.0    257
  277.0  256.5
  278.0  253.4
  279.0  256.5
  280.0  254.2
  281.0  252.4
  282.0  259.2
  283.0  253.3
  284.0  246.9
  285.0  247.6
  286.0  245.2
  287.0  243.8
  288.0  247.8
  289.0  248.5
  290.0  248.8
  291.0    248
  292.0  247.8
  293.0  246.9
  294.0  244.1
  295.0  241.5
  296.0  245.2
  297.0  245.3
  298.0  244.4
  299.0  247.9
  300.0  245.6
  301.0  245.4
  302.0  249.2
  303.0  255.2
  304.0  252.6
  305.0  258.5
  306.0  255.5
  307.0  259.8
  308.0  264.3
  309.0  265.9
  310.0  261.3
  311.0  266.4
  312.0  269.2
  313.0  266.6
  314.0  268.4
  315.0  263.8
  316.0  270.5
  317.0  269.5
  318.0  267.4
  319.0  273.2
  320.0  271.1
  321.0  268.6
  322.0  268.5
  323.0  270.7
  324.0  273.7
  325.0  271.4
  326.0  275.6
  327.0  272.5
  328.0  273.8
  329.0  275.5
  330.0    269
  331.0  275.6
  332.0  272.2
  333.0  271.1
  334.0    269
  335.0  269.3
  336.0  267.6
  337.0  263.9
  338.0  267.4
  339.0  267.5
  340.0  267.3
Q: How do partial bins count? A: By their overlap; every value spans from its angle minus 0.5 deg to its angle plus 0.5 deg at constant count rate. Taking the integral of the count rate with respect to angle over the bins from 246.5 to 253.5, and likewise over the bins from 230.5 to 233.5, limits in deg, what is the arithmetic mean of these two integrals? 1321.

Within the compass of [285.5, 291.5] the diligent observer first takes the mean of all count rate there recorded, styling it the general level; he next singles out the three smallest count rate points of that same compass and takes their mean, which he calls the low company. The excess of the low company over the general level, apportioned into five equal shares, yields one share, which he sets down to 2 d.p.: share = -0.28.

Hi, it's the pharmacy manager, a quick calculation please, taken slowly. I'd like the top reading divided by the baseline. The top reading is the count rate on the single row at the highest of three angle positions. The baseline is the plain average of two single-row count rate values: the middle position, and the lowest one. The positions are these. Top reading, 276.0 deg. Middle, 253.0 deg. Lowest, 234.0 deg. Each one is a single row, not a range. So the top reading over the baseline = 0.96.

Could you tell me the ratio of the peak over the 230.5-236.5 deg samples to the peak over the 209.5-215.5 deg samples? 0.97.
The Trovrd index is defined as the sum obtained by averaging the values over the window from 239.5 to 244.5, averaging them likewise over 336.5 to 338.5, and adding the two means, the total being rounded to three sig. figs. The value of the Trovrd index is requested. 532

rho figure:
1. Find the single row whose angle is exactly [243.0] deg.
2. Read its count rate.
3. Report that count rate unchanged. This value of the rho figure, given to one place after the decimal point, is 269.4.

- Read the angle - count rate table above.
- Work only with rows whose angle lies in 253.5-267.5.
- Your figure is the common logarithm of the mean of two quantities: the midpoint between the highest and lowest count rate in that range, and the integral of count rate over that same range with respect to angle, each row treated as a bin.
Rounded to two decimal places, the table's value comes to 3.29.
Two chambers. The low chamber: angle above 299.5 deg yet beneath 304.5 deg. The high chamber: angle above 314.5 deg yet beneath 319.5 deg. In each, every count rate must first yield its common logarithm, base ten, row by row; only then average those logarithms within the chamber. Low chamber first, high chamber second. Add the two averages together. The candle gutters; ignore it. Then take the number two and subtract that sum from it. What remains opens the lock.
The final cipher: -2.83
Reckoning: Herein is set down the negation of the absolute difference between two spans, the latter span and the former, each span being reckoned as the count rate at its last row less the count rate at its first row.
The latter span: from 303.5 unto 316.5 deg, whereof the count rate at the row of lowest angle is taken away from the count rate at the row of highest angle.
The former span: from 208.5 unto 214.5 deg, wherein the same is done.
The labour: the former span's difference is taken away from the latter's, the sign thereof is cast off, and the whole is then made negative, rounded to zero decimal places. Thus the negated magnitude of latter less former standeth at -23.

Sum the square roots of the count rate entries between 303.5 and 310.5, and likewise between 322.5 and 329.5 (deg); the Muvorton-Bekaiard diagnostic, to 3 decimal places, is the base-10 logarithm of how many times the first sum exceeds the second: -0.011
